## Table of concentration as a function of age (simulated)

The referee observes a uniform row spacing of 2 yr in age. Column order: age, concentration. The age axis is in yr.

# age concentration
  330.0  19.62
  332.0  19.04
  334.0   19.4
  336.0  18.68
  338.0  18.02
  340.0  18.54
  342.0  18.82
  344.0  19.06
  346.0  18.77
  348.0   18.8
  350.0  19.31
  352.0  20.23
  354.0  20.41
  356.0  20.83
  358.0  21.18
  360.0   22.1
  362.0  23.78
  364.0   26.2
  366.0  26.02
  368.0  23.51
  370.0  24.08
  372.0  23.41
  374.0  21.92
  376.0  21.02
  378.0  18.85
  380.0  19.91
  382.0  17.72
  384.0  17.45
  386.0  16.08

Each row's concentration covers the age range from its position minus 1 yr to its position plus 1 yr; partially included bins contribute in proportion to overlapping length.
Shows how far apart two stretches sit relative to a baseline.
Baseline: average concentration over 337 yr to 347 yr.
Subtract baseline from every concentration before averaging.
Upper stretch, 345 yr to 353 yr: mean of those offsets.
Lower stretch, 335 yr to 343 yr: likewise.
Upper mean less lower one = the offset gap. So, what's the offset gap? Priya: 0.8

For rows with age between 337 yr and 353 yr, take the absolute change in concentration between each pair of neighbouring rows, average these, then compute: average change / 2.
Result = 0.20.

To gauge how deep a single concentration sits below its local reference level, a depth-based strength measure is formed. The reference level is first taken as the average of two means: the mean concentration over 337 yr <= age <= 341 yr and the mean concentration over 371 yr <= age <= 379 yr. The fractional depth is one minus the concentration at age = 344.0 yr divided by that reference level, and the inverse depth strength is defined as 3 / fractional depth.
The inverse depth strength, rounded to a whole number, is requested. 81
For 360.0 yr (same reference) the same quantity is -26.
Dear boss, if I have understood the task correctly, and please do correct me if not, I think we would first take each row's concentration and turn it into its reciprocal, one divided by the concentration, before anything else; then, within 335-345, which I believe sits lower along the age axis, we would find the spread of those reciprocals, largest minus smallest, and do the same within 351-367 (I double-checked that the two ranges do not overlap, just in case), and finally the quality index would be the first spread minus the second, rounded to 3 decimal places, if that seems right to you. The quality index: -0.008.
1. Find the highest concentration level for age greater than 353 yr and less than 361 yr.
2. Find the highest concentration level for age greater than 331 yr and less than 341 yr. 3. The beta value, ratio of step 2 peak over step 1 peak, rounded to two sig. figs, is 0.88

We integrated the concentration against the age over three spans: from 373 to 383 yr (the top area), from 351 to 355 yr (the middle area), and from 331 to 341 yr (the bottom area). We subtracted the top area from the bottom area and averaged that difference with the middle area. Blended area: 35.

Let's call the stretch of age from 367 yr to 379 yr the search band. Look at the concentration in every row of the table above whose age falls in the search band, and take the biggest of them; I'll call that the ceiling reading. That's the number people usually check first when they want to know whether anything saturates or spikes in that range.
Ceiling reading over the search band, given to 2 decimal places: 24.08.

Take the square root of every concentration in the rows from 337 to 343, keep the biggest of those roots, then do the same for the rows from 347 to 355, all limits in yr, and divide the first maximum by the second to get 0.96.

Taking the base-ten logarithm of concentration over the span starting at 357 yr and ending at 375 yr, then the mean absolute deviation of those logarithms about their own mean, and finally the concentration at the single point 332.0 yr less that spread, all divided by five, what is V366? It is 3.80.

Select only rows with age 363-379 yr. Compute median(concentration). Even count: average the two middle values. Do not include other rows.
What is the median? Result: 23.5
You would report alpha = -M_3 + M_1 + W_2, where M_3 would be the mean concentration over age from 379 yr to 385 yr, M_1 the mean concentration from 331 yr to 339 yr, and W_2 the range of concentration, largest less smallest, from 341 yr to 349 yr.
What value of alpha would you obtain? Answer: 0.7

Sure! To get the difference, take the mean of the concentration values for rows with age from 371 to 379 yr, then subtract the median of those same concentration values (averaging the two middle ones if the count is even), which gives -0.17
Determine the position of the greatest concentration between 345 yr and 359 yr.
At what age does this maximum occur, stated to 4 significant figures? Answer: 358.0 yr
